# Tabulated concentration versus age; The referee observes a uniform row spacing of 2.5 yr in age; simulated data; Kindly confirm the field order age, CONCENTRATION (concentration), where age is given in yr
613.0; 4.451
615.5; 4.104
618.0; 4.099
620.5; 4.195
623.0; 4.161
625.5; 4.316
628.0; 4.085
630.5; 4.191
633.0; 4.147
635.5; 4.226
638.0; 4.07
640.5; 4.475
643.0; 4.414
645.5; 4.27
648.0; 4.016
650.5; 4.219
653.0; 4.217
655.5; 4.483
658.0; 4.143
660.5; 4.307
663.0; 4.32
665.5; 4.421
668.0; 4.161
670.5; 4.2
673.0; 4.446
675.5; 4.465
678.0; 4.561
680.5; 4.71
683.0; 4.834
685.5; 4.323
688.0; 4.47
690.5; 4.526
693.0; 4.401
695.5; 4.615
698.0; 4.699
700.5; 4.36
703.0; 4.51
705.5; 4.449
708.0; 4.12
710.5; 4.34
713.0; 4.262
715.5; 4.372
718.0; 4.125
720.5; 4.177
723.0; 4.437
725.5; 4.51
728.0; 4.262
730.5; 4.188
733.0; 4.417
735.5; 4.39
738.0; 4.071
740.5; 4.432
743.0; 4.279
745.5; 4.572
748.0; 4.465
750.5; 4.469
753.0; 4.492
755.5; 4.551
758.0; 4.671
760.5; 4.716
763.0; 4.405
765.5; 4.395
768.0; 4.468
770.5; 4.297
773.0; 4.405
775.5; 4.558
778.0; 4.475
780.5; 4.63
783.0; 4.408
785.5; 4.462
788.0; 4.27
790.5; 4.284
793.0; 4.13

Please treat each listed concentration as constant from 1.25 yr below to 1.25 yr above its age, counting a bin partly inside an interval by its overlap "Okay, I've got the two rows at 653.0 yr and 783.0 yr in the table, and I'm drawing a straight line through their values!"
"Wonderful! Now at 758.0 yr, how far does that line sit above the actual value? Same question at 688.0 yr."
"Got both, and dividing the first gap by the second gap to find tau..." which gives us 1.5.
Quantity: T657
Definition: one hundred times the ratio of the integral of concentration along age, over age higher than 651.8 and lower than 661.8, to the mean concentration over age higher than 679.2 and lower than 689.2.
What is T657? 935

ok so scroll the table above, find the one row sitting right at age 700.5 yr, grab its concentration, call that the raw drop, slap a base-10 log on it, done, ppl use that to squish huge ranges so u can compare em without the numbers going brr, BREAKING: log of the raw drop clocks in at 0.64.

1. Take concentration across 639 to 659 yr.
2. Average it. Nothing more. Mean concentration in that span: 4.28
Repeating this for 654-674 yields 4.31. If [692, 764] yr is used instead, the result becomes 4.41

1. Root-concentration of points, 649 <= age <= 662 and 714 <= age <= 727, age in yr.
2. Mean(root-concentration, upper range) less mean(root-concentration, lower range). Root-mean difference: 0.012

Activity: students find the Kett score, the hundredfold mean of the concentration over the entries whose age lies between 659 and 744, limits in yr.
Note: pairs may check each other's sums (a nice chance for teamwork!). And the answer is 439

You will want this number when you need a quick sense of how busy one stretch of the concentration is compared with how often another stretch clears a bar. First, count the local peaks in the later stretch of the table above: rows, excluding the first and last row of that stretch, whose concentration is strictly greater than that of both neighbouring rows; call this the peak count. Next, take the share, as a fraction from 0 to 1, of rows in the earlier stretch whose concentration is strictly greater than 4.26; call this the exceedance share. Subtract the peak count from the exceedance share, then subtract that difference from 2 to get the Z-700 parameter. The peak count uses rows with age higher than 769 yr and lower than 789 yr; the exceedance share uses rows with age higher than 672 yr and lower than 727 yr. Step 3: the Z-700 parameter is 4.1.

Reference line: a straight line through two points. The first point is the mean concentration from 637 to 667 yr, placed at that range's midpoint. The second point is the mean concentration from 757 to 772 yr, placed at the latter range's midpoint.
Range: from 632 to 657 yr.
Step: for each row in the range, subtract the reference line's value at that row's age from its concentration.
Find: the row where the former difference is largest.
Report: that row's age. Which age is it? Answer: 640.5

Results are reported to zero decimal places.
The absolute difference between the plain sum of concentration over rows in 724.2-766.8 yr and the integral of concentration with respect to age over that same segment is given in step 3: 113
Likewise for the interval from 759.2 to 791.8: 87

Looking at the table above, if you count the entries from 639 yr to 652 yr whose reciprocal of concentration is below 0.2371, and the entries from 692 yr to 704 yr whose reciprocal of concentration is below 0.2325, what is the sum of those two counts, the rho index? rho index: 9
